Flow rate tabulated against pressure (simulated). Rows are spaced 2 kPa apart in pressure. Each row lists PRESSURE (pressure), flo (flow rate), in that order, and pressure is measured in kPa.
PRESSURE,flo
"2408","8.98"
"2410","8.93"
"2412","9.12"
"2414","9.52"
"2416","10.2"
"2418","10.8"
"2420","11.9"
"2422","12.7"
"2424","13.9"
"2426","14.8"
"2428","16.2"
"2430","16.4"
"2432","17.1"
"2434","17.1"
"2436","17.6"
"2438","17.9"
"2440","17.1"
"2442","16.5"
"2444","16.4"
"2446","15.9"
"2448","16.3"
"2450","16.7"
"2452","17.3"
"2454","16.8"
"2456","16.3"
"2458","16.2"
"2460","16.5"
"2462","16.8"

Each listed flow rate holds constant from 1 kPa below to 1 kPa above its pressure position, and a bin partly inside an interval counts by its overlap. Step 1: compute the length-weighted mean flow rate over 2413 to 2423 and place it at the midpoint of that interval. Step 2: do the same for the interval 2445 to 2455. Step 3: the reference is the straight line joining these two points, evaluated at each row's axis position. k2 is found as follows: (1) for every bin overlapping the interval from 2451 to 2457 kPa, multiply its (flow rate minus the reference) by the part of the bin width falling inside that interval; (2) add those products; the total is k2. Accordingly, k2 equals -3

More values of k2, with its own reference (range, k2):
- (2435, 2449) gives 23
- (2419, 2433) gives 32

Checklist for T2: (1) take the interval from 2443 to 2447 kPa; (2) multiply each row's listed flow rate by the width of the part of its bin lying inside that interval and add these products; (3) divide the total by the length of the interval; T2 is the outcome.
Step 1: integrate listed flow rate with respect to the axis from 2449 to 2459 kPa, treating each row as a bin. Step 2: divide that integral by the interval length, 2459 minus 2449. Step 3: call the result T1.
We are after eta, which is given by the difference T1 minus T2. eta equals 1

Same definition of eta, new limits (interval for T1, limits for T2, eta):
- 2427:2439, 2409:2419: 7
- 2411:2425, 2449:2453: -6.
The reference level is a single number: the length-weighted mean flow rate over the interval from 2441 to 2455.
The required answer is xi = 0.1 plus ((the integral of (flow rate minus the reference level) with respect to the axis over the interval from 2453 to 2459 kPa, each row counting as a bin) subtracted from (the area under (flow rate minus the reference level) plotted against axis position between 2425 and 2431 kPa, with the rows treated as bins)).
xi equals -4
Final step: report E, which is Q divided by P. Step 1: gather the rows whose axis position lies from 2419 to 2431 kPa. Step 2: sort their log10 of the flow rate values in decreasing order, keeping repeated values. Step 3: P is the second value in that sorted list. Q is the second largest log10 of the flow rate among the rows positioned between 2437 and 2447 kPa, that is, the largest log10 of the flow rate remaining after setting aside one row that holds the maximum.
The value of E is 1.02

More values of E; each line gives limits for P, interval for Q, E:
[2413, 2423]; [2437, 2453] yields 1.15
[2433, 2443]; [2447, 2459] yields 0.98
